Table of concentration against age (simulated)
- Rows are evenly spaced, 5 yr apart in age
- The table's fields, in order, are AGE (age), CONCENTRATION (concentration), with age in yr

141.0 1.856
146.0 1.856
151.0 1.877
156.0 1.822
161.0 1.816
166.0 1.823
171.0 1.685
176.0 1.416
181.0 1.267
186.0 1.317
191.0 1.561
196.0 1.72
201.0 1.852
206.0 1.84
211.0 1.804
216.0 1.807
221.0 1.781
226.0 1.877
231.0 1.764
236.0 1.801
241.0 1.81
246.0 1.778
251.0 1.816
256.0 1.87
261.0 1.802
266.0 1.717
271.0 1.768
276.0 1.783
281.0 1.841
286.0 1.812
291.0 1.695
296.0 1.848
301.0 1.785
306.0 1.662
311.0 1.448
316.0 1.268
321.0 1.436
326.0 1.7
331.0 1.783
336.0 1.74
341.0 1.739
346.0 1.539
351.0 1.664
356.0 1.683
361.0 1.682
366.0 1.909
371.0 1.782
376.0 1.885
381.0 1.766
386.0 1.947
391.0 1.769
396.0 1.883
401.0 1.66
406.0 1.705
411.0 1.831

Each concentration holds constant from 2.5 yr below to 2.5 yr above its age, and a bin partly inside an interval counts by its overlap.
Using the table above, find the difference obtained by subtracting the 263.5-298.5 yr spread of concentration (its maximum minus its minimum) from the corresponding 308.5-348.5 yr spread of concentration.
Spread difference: 0.4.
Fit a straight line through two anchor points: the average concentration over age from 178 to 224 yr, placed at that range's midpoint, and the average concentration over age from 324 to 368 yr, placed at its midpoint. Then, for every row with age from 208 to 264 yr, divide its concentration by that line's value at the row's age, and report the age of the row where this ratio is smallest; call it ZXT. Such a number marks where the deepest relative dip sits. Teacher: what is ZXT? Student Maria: 231.0 yr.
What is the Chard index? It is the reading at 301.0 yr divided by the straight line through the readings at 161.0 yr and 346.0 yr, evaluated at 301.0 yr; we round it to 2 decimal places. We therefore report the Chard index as 1.11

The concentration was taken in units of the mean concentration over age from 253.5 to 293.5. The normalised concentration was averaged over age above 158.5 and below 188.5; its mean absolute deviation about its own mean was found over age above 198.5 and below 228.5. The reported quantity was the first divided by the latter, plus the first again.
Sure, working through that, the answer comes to 54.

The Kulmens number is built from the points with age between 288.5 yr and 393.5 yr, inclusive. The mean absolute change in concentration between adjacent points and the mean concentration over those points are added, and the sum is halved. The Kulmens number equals 0.915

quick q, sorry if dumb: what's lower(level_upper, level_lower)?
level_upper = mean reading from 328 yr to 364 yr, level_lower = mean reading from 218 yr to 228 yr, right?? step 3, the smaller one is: 1.69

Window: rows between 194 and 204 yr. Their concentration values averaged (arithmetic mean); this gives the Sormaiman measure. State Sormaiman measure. 1.79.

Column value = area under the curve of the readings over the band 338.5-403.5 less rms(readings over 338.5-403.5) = 113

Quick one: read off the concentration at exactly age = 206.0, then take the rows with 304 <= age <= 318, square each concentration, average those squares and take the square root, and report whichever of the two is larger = 1.84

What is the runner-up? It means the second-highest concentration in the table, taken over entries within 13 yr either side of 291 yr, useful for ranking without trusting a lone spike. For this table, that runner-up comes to 1.841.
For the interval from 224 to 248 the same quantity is 1.81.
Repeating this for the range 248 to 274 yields 1.816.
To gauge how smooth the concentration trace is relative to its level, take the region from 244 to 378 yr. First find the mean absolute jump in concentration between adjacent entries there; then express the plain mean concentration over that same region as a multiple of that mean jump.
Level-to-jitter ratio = 17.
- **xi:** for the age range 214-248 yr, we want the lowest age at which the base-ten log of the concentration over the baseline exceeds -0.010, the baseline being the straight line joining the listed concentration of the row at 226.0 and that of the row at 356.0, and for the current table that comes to 226.0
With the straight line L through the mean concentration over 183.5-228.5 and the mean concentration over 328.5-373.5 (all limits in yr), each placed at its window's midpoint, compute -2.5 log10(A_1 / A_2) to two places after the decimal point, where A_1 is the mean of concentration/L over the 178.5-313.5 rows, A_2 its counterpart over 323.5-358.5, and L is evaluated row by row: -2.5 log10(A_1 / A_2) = -0.02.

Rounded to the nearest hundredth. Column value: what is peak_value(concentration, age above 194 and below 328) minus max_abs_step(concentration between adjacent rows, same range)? 1.61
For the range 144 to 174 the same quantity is 1.74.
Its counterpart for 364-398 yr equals 1.77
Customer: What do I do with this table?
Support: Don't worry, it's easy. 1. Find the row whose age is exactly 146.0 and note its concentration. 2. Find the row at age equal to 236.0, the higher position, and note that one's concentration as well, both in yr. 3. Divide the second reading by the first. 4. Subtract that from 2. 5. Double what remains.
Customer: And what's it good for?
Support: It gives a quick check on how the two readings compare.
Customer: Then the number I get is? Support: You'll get 2.06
